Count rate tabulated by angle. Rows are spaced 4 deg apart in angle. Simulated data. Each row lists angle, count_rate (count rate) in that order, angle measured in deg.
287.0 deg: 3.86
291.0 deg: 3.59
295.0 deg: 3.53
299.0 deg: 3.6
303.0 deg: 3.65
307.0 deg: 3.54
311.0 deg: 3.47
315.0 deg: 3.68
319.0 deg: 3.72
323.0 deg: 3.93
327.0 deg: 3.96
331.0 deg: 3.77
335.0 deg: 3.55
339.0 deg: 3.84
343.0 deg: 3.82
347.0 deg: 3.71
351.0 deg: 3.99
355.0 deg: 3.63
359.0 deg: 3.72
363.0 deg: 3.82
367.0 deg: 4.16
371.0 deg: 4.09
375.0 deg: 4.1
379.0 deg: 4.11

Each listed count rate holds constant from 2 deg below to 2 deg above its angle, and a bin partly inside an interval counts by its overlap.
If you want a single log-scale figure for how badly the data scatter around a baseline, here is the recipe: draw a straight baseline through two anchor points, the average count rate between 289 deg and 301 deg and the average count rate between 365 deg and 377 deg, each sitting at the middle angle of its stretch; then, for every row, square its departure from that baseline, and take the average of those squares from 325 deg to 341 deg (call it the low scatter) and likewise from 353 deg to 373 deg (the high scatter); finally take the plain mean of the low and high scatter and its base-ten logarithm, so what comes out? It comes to -1.34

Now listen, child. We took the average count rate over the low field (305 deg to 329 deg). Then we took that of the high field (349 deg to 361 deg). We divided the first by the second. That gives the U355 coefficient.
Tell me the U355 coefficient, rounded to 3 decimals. 0.983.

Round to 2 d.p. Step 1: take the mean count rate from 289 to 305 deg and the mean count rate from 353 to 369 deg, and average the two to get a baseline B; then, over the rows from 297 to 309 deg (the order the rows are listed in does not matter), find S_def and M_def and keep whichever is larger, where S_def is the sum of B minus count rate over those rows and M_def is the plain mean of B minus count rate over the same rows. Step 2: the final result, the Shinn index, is 0.35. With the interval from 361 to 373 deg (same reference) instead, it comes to -0.31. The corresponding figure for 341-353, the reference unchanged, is -0.13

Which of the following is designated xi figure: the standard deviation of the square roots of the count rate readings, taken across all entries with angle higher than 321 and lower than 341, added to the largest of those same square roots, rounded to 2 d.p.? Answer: 2.03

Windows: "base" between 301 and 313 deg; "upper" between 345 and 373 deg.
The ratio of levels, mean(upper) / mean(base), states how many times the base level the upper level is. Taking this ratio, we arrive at 1.09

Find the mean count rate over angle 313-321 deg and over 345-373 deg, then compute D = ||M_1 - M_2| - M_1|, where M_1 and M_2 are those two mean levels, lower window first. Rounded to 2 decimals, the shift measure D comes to 3.53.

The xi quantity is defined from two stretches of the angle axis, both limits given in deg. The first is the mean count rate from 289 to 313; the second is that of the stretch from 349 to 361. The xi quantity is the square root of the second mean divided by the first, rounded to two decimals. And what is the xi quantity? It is 1.03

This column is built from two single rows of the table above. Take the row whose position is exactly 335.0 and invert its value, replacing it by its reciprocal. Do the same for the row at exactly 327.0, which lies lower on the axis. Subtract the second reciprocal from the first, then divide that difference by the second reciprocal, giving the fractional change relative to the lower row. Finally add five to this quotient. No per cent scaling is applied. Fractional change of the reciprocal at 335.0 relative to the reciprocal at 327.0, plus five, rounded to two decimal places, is 5.12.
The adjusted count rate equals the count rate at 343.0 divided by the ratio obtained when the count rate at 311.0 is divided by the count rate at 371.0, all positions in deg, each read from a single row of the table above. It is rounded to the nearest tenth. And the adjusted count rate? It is 4.5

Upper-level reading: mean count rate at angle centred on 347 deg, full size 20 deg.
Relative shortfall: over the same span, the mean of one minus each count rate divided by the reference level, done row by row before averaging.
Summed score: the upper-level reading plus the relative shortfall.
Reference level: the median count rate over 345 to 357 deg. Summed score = 3.77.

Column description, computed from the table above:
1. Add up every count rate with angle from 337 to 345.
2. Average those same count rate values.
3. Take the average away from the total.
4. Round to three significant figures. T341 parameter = 3.83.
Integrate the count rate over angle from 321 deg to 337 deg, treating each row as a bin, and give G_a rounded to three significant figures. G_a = 60.8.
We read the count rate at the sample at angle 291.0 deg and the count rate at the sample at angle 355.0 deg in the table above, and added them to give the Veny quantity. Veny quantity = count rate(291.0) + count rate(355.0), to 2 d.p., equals 7.22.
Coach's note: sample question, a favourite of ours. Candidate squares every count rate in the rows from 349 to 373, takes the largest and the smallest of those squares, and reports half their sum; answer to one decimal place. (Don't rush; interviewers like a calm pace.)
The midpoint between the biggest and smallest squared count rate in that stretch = 15.2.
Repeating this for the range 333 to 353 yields 14.3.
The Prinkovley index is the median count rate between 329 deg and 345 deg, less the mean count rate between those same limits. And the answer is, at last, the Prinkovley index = 0.05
